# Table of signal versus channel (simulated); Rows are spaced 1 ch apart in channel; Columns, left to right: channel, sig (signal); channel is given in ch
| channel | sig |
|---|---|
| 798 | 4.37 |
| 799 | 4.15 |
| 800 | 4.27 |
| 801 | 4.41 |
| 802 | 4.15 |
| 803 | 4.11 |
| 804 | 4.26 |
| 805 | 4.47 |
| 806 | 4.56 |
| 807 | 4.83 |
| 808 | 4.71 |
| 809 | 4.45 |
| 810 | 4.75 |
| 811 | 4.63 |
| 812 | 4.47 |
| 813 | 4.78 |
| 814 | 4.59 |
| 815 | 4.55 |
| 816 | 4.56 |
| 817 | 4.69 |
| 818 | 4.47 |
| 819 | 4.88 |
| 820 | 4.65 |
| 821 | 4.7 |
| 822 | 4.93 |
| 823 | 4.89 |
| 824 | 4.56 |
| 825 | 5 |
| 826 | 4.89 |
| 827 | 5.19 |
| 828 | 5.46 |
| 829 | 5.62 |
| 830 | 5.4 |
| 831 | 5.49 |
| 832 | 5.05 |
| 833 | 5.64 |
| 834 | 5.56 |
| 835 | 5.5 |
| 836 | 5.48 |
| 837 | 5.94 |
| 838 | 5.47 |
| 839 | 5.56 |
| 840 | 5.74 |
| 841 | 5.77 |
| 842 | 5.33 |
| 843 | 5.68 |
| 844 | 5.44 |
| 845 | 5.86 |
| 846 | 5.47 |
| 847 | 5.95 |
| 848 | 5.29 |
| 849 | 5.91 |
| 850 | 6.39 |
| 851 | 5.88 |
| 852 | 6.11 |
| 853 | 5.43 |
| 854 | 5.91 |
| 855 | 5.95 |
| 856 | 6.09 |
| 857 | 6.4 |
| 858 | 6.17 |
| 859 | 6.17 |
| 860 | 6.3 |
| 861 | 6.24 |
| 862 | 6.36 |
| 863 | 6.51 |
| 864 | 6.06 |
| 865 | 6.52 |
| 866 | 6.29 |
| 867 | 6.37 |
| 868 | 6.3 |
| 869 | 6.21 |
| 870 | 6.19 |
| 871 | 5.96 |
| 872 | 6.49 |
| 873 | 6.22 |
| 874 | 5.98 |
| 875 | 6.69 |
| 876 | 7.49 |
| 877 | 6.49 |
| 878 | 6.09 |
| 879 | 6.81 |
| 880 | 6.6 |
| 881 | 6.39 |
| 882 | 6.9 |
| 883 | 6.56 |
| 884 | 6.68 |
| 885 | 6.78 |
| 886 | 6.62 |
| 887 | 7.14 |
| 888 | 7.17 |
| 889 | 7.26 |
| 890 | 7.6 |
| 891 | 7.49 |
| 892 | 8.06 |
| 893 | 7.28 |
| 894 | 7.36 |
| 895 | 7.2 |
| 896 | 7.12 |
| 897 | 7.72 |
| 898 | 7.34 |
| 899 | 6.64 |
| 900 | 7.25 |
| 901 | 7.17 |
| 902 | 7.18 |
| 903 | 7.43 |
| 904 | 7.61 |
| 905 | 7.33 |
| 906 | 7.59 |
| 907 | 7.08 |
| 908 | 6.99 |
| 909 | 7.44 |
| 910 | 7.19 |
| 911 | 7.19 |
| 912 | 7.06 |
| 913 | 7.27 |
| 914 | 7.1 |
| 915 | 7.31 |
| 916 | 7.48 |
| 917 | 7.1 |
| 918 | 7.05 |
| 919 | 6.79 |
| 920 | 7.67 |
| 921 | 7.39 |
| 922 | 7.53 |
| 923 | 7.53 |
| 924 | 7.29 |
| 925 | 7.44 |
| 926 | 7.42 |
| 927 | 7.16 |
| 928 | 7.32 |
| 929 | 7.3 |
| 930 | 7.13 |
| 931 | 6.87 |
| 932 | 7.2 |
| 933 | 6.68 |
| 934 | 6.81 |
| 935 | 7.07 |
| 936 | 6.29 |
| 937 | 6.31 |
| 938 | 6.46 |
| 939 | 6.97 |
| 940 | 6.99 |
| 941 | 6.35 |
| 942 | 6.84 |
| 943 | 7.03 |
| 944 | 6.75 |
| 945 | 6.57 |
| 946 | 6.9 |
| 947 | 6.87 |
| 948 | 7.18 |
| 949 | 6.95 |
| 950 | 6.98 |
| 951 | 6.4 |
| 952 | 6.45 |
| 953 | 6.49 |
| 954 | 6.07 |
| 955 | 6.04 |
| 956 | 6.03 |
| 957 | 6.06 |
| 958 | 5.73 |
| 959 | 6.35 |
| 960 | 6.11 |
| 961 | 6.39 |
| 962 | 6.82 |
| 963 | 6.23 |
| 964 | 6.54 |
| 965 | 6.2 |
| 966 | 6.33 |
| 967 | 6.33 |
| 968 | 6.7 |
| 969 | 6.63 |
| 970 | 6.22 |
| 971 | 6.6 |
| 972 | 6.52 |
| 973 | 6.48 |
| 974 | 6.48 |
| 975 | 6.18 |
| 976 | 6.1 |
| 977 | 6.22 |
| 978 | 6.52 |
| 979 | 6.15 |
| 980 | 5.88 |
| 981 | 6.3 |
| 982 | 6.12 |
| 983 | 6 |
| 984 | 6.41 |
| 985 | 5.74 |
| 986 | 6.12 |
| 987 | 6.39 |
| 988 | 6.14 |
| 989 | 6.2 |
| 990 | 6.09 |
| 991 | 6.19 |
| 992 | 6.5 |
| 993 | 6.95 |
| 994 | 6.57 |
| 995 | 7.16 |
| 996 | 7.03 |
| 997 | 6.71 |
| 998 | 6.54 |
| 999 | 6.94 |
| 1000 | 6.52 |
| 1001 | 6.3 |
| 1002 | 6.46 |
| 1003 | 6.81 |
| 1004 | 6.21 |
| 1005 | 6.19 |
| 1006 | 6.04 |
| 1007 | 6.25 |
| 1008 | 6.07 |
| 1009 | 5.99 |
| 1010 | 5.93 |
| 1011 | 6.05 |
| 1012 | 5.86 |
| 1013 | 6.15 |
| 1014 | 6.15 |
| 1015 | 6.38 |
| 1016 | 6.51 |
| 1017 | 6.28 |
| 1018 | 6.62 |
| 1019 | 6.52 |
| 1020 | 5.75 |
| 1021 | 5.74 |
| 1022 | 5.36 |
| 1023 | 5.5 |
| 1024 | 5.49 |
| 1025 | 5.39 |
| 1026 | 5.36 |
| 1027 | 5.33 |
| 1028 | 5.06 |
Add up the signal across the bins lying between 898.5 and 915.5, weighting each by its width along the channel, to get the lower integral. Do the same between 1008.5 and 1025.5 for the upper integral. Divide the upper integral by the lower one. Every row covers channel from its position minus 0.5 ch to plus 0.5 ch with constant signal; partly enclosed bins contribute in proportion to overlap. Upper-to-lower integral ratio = 0.83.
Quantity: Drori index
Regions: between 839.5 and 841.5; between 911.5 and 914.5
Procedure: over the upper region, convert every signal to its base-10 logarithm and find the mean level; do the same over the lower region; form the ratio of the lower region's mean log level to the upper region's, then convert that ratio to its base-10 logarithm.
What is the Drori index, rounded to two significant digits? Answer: -0.051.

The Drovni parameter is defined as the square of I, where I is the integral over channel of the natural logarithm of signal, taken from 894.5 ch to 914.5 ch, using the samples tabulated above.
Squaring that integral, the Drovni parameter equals 1568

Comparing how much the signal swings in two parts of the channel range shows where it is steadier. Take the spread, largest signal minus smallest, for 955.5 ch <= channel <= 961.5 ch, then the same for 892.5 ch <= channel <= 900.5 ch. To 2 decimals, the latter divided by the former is 1.64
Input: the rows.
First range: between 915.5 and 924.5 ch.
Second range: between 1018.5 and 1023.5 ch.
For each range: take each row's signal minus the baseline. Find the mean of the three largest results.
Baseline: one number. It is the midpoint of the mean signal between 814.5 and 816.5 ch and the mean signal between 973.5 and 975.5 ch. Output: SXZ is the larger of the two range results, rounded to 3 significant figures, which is 2.13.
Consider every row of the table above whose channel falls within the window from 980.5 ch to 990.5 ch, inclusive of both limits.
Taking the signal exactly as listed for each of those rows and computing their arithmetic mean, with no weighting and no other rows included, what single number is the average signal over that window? 6.2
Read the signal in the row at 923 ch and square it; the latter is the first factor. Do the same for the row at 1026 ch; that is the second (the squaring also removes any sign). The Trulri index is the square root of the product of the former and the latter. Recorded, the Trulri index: 40.4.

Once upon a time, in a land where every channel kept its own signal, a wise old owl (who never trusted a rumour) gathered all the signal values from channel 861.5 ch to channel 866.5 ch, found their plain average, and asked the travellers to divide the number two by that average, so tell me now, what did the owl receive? 0.315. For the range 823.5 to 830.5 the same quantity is 0.388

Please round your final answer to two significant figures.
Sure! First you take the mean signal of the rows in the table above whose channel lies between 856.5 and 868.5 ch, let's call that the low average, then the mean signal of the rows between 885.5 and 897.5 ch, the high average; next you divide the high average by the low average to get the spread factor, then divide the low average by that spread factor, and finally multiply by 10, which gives 54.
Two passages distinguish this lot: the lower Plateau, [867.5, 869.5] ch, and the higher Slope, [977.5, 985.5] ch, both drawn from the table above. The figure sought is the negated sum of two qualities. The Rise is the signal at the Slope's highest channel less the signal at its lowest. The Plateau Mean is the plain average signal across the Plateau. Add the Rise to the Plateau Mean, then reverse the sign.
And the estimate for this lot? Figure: -5.5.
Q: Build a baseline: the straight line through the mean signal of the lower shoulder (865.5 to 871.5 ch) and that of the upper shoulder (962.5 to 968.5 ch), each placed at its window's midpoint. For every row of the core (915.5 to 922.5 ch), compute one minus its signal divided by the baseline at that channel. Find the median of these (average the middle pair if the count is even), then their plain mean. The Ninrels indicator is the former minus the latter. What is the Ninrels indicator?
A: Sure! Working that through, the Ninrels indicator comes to -0.016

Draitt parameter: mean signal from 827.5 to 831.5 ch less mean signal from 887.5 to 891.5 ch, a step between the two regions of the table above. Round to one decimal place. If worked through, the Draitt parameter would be -1.9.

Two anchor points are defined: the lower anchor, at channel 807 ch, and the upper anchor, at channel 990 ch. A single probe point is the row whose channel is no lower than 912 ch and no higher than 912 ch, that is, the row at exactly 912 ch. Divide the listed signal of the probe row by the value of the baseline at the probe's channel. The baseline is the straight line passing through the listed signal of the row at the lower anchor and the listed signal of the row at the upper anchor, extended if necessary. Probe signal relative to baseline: 1.27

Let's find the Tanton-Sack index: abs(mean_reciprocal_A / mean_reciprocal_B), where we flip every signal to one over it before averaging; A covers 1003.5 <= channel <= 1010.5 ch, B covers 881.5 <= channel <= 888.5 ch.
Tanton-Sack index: 1.1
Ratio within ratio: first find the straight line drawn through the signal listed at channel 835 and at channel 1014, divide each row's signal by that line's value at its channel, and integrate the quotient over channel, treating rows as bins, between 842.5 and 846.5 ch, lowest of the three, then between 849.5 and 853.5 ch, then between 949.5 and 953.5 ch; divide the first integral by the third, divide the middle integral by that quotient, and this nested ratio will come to 4.7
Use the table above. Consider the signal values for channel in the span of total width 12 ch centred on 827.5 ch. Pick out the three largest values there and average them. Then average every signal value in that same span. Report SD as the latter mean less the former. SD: -0.41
